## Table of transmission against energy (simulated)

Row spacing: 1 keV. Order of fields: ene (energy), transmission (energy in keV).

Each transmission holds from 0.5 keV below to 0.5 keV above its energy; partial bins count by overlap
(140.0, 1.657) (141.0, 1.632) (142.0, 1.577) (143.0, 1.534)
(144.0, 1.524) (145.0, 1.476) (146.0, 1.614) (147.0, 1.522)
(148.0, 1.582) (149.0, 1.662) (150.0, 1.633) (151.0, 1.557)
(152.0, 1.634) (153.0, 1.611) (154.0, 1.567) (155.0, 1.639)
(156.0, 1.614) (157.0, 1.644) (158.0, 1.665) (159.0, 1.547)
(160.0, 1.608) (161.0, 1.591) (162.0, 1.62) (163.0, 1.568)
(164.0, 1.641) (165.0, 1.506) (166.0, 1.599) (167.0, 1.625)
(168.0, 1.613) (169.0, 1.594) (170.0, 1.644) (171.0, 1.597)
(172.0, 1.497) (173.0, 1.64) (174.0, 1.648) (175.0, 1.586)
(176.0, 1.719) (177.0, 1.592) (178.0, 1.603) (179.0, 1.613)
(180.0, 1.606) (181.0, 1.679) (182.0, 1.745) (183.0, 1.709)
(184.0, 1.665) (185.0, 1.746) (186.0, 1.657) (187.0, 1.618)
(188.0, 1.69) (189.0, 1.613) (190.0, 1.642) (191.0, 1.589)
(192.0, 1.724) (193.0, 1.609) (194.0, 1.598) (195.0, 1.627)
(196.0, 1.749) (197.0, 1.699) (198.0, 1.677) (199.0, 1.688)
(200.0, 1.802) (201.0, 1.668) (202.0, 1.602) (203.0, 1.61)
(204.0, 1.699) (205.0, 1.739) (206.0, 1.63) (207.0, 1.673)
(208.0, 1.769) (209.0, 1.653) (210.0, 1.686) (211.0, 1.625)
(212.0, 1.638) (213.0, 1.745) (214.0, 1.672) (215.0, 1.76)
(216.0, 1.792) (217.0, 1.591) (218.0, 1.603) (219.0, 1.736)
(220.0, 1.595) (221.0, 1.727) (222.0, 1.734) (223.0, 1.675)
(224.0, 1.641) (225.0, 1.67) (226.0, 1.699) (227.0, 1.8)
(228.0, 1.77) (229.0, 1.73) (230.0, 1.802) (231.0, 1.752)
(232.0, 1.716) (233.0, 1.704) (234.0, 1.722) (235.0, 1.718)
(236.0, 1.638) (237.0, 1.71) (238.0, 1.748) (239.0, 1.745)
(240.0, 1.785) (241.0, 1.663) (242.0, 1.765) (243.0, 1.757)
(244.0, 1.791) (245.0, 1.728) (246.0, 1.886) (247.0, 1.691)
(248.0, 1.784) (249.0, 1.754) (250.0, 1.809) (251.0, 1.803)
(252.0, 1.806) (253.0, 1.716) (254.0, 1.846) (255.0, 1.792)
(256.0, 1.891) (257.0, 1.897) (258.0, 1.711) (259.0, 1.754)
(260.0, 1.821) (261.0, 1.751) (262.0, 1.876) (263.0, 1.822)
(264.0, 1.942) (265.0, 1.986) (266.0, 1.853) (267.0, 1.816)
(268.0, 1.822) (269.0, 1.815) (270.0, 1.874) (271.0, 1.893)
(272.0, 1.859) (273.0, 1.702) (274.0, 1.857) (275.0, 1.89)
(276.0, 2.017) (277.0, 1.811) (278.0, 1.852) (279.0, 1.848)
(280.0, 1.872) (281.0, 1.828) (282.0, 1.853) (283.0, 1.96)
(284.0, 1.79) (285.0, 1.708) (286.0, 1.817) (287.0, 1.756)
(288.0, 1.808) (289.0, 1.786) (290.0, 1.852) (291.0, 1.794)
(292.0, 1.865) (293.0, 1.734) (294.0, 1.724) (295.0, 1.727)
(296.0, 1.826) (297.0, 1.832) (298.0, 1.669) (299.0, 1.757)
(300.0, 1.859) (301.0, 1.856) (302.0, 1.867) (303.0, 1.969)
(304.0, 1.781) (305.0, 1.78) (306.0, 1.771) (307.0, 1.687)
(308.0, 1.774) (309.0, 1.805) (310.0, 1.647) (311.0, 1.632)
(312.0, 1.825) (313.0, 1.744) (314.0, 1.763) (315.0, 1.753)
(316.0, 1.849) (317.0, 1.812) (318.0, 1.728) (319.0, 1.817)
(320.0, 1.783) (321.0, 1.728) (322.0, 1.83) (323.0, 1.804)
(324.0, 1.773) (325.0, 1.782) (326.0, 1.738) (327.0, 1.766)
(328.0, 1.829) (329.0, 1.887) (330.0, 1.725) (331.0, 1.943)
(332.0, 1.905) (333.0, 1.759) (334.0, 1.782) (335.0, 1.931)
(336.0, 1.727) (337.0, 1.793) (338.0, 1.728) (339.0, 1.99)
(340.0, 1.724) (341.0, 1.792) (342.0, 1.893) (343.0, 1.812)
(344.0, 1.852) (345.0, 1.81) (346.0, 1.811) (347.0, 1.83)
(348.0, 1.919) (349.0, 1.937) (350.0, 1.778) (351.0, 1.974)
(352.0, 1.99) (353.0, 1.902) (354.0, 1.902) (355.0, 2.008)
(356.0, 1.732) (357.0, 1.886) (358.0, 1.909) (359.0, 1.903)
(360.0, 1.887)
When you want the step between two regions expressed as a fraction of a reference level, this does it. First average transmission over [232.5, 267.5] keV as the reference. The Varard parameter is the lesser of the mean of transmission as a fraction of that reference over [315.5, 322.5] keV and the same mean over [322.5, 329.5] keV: 1.00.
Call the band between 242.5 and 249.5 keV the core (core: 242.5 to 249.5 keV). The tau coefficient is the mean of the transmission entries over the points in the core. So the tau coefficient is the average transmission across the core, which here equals 1.77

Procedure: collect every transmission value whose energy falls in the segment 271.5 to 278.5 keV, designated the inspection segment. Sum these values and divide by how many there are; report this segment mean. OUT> 1.86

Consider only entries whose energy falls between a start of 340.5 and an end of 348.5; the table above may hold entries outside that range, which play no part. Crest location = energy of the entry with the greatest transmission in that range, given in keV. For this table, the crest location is 348.0 keV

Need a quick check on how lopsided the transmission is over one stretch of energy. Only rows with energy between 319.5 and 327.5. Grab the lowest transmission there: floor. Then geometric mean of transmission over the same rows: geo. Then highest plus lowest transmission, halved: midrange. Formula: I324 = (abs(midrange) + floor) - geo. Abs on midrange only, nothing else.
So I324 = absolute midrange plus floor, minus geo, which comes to 1.73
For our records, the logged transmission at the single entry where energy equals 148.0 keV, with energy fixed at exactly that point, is 1.582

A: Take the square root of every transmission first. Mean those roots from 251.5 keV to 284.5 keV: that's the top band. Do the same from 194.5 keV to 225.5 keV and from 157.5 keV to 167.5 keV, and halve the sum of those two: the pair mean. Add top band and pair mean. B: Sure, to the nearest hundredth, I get 2.64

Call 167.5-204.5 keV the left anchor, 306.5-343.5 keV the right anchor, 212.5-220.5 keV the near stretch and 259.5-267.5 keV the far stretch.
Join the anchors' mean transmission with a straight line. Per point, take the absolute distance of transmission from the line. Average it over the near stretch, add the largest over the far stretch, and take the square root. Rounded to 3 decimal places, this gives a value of 0.573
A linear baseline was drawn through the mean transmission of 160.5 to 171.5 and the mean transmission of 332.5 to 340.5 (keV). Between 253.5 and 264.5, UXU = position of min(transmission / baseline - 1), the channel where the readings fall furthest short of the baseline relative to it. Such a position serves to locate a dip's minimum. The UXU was 258.0 keV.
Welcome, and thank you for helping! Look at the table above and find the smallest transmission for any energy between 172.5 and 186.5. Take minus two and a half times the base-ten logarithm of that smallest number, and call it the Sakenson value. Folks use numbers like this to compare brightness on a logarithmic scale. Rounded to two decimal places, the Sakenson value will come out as -0.50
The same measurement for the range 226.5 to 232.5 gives -0.59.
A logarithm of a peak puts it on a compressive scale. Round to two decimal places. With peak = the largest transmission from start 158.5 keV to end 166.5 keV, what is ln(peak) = 0.50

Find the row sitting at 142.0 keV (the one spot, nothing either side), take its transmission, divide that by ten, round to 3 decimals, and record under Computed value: 0.158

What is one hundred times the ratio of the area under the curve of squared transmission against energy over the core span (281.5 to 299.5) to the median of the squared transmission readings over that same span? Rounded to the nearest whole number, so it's 1803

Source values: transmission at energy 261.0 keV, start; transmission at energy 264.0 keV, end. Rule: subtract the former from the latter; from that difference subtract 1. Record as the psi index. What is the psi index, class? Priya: -0.81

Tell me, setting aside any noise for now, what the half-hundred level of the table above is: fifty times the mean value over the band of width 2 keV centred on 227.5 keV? 89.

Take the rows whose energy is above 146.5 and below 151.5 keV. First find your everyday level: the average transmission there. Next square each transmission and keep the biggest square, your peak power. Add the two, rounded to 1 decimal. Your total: 4.4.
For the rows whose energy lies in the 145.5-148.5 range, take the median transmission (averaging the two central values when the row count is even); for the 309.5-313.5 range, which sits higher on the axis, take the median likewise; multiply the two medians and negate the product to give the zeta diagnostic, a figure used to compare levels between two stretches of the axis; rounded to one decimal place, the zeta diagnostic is -2.7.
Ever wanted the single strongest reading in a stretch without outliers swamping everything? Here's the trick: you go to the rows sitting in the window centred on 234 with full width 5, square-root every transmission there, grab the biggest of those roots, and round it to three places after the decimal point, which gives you 1.312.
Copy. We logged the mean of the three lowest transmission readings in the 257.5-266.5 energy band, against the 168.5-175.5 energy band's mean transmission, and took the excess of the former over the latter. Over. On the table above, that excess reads 0.14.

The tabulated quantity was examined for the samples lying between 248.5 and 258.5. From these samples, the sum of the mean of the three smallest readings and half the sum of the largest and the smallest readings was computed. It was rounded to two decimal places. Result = 3.53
